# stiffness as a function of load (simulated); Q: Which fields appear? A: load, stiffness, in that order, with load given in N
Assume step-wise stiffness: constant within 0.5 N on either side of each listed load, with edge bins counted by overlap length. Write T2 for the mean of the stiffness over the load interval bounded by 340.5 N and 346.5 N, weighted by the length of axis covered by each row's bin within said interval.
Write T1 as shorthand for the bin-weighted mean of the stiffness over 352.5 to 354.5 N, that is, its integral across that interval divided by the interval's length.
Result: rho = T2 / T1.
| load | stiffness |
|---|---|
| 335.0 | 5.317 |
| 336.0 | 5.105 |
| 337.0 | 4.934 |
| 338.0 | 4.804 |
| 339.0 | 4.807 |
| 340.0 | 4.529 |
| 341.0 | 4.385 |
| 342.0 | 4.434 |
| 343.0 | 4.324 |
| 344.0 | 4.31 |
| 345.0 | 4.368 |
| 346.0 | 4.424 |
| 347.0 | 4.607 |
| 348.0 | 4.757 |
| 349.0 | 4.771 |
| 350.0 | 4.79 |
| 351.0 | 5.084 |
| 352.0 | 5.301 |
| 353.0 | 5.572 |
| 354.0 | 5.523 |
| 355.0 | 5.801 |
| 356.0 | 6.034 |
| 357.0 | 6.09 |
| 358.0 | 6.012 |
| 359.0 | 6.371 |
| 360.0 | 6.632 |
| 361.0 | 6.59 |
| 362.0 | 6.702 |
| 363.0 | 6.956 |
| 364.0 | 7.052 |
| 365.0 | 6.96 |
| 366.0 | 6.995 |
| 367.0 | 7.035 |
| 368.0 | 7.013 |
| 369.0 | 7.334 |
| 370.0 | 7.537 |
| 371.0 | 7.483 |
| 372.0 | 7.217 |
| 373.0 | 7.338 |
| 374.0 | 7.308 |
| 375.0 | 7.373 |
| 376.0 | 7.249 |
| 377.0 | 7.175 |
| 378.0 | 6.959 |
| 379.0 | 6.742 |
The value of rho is 0.8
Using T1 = 5.5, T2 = 4.4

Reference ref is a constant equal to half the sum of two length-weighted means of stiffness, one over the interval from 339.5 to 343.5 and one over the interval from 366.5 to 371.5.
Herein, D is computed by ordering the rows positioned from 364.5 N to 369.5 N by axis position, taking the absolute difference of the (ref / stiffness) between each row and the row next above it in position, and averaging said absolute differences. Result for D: 0.012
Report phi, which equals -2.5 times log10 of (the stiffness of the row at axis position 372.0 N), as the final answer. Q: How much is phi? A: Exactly -2.15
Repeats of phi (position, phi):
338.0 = -1.70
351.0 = -1.77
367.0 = -2.12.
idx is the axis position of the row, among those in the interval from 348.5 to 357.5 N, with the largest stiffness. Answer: 357.0 N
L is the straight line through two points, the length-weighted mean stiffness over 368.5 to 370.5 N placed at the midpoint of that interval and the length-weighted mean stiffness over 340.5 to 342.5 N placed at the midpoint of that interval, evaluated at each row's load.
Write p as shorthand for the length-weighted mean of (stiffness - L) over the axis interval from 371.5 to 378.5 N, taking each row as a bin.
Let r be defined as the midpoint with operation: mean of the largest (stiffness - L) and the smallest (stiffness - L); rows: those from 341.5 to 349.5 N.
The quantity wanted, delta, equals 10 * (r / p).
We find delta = 3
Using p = -0.8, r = -0.3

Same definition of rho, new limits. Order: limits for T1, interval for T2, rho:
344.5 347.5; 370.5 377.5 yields 1.6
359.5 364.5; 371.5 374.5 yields 1.1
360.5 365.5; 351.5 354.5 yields 0.8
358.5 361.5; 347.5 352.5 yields 0.8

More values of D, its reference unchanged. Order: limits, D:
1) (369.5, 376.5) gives 0.012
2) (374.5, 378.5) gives 0.016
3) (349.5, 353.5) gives 0.057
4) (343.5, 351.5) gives 0.030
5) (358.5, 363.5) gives 0.022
